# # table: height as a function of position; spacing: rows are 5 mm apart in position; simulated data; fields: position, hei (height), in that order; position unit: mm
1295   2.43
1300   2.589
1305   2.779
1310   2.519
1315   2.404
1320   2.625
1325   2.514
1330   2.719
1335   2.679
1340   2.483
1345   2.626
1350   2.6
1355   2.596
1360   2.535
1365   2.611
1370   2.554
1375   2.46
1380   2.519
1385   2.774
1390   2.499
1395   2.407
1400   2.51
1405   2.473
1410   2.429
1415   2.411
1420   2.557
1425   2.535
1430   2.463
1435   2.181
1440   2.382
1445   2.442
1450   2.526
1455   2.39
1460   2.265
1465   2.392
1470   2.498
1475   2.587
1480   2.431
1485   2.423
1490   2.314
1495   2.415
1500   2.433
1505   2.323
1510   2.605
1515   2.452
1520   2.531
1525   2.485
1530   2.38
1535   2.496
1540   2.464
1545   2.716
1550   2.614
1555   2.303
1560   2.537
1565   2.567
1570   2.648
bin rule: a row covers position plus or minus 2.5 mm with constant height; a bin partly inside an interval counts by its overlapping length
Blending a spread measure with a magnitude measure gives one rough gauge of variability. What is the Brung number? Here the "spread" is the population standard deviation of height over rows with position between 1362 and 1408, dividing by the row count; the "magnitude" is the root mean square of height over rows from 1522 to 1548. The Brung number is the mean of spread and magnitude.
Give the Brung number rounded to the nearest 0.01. 1.31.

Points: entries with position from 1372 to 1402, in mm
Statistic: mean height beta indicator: 2.53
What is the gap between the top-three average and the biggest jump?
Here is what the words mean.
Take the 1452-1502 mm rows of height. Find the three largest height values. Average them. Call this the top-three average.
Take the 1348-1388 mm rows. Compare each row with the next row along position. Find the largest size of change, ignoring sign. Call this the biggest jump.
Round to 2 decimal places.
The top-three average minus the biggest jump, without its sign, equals 2.25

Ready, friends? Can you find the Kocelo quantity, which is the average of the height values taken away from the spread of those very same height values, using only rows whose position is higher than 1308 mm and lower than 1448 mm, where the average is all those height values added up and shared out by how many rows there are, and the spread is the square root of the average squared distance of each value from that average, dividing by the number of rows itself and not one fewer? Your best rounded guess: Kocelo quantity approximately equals -2.403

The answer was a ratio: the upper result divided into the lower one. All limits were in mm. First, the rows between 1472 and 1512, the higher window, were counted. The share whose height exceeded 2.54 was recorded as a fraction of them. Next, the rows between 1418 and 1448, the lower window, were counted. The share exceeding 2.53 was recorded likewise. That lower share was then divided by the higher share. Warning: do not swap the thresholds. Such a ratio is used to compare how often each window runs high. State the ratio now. 1.33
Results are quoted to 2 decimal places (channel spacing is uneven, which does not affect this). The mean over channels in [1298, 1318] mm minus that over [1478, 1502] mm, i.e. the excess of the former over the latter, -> 0.17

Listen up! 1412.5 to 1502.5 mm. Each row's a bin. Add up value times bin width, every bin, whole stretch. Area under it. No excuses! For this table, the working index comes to 218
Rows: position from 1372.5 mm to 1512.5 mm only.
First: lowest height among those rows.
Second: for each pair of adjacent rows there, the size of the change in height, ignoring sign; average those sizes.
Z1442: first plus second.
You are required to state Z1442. 2.30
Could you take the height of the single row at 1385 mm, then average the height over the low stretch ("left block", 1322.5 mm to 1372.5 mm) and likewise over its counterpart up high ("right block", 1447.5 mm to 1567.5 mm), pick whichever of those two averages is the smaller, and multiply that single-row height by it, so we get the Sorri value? 6.8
